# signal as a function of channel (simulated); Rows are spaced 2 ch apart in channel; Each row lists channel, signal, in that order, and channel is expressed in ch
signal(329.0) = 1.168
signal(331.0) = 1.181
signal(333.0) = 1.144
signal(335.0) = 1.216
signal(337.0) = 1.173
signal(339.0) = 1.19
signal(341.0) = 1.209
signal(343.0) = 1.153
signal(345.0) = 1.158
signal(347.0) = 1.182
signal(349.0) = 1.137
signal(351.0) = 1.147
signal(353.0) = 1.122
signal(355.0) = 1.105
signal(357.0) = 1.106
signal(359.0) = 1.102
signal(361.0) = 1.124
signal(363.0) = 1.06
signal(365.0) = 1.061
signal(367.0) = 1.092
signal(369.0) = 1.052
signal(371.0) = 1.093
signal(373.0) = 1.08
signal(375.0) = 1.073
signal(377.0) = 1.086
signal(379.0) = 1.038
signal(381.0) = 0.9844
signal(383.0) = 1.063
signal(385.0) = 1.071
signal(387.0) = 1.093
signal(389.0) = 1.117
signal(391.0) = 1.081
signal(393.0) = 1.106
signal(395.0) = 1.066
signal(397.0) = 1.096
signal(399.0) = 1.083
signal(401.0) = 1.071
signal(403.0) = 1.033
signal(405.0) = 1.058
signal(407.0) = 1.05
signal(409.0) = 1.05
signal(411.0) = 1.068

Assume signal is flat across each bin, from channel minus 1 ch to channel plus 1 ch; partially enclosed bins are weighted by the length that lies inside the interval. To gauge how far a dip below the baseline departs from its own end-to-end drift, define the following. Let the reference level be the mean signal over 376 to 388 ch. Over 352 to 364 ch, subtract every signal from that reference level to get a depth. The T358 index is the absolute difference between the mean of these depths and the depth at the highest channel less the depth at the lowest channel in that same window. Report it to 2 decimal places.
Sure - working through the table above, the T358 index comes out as 0.11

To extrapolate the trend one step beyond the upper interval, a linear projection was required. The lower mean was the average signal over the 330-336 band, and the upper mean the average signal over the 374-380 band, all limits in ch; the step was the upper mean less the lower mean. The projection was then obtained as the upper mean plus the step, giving 0.95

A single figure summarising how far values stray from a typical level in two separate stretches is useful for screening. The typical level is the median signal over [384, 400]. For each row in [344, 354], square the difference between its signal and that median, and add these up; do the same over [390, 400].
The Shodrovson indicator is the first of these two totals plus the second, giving 0.022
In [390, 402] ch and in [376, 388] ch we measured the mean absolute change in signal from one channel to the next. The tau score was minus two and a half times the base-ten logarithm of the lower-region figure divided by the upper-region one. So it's -0.6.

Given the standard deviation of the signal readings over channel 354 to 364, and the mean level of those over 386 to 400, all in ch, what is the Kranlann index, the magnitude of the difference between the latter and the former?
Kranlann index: 1.07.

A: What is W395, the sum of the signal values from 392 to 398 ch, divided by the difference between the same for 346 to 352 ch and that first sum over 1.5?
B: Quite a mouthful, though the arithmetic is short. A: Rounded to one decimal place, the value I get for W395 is 2.5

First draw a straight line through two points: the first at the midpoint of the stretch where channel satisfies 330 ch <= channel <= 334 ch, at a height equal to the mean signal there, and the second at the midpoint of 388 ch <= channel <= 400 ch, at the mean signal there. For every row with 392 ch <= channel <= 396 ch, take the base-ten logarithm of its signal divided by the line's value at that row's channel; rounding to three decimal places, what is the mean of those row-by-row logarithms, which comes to -0.002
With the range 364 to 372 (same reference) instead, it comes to -0.019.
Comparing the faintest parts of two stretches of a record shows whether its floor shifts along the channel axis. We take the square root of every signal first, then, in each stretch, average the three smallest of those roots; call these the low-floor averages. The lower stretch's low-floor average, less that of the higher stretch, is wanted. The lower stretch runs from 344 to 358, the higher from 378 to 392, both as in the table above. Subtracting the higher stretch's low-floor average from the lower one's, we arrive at 0.04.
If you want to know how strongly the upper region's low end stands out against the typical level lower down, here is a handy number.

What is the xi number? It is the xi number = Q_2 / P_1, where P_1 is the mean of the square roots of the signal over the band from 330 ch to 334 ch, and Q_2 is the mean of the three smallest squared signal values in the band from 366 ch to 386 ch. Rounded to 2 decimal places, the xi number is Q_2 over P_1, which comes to 0.97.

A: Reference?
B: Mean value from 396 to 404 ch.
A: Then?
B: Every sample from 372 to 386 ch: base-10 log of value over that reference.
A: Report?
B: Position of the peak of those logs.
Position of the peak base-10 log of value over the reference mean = 377.0 ch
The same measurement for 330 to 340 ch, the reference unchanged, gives 335.0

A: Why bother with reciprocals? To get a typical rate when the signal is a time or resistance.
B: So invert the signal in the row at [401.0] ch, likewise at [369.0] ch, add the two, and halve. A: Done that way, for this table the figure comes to 0.942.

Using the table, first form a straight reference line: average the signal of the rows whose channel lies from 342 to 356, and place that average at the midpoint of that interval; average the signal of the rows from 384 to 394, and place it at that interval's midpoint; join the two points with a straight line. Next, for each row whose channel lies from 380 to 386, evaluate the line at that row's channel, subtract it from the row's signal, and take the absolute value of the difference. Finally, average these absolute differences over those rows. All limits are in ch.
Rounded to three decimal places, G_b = 0.062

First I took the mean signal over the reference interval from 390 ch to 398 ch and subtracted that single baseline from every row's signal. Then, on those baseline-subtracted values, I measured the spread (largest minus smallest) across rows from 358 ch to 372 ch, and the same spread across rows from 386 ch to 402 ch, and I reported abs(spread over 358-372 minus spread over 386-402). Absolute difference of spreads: 0.021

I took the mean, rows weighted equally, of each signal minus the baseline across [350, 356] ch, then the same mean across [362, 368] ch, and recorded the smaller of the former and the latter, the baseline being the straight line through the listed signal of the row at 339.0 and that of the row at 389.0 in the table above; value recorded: -0.081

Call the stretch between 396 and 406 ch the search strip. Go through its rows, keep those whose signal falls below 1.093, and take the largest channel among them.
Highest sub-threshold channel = 405.0 ch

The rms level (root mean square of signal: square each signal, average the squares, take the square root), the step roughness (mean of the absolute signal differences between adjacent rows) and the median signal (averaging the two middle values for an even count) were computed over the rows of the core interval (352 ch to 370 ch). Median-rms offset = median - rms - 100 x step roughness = -2.2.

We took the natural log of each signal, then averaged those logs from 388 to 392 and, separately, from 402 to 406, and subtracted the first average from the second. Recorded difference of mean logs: -0.050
